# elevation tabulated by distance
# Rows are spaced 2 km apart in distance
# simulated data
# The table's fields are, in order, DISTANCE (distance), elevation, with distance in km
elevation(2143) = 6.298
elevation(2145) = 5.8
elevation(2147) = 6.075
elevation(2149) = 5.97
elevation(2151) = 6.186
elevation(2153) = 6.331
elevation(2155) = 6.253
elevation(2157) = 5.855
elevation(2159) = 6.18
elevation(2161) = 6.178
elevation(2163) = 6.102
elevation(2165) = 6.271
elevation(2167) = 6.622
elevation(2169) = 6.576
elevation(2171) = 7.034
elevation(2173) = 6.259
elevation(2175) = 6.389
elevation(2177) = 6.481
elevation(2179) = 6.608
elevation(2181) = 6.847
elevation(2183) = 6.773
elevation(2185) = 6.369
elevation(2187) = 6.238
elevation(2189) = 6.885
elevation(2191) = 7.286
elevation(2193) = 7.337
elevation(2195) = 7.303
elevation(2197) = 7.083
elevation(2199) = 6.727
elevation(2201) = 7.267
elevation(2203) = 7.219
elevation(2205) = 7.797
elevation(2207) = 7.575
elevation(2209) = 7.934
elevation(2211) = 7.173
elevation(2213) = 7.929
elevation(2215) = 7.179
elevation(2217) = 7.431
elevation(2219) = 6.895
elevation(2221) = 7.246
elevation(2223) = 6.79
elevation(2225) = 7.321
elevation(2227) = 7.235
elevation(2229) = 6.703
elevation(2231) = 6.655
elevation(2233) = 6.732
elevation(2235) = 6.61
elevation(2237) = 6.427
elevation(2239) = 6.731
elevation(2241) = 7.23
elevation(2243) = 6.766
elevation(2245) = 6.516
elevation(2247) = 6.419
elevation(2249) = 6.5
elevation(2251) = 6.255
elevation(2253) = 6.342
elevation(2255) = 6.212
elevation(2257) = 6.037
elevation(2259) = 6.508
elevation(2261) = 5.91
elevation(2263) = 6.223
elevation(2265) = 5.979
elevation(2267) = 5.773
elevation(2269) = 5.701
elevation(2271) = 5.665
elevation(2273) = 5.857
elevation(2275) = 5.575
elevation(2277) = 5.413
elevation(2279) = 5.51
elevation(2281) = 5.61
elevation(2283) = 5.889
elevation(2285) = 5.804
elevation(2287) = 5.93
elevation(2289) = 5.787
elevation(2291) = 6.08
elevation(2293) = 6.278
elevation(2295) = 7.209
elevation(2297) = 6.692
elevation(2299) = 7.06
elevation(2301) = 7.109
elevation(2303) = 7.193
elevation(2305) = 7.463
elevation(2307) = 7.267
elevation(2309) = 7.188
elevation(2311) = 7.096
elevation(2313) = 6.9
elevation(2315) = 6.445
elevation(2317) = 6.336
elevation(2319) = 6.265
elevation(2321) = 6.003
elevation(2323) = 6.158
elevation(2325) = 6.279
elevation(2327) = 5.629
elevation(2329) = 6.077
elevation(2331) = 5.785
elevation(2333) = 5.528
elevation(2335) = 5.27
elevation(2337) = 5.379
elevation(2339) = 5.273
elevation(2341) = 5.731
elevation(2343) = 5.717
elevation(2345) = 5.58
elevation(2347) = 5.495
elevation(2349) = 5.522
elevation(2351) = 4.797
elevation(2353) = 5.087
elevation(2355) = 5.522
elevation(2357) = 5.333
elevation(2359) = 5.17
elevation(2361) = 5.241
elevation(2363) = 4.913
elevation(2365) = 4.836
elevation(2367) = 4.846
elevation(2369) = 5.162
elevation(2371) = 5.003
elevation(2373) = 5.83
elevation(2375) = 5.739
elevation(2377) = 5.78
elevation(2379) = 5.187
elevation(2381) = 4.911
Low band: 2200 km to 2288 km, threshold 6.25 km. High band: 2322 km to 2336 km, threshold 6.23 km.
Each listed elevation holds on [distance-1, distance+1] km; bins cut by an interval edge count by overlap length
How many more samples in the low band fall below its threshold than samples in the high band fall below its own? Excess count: 10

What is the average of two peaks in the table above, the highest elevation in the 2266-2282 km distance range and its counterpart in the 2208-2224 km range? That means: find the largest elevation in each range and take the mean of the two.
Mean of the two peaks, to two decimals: 6.90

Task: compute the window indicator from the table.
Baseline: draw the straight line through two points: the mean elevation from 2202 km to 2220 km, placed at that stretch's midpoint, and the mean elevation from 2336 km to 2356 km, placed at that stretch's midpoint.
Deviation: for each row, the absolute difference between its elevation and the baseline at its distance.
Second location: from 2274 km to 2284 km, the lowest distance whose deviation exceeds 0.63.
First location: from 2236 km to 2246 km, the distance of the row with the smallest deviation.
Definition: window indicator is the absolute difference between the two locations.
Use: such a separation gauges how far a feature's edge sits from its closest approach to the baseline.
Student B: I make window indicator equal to 32 km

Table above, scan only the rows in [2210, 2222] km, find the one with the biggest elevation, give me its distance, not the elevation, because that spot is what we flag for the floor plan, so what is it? 2213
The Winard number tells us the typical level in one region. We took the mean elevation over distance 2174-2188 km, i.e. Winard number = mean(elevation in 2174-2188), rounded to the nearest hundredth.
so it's 6.53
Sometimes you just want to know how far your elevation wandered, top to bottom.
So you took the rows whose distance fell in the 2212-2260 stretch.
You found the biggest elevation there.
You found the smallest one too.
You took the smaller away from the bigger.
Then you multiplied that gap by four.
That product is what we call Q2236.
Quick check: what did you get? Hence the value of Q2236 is 7.6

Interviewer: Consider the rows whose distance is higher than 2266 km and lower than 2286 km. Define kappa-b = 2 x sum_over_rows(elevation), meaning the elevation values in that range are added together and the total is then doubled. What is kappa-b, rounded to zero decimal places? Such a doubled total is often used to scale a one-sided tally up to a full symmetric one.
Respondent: 114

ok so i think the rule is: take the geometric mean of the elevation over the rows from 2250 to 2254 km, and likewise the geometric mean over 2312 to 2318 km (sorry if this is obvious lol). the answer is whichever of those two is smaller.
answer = 6.30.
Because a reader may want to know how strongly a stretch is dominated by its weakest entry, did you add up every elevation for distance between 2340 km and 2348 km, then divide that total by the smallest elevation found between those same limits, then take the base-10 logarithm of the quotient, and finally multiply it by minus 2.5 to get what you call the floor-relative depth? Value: -1.53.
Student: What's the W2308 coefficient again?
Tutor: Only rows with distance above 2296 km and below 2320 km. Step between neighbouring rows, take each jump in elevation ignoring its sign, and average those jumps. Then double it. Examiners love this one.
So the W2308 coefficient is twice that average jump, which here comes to 0.358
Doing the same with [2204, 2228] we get 0.920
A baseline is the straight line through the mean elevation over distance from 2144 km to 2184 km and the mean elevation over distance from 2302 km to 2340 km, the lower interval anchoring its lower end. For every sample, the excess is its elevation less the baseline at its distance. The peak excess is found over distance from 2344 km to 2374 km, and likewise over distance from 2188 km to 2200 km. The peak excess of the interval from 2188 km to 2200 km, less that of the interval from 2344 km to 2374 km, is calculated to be 1.5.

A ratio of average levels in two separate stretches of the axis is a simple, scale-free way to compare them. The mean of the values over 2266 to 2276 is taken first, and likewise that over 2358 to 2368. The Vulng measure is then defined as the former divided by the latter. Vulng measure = 1.14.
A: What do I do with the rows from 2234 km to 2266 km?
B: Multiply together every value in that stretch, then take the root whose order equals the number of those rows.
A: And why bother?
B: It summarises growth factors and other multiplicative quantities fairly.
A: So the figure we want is 6.4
